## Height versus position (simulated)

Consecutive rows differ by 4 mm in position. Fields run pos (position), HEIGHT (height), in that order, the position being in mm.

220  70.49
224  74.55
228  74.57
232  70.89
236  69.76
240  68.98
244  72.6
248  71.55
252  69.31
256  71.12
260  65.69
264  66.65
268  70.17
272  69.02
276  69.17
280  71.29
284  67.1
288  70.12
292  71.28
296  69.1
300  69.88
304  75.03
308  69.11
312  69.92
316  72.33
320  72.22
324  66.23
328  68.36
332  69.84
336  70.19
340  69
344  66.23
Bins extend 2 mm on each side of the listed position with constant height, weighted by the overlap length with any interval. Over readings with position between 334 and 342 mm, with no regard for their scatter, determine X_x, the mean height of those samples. 69.6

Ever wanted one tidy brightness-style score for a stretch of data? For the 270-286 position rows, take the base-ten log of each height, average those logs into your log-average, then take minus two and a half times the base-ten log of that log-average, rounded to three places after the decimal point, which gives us -0.662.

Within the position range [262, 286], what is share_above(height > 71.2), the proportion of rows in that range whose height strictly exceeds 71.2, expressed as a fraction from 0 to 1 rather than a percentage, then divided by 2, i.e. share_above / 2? 0.083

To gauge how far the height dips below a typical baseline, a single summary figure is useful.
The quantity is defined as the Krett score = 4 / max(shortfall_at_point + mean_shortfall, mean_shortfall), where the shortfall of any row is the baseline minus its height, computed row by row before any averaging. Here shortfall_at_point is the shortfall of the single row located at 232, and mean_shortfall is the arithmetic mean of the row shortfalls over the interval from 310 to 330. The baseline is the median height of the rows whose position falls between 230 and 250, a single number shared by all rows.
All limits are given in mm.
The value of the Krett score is 4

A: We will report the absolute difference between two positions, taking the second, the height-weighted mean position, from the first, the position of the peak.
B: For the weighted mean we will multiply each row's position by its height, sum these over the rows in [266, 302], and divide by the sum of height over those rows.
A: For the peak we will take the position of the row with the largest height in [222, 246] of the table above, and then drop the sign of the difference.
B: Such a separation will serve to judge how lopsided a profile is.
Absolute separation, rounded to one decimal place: 56.0 mm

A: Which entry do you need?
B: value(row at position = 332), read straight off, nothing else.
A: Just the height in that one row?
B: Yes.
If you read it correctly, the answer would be 69.84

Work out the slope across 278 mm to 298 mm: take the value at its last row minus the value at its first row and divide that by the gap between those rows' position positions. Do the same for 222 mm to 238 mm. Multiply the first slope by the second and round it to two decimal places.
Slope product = 0.05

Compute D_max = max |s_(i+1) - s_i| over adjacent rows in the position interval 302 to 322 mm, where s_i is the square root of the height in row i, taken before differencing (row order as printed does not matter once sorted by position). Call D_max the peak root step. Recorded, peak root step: 0.35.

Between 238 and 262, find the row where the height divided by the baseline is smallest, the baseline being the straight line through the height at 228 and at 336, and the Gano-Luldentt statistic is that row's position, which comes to 260 mm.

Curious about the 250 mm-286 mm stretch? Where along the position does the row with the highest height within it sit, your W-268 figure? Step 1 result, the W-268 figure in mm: 280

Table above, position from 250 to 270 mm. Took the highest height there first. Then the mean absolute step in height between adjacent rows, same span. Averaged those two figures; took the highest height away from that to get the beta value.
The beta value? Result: -34.1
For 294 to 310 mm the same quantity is -35.5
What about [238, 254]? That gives -35.1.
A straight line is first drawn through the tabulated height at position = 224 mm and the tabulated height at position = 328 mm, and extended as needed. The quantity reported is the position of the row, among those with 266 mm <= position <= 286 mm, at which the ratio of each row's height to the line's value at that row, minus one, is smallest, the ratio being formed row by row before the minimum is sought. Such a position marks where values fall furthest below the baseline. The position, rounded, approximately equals 284 mm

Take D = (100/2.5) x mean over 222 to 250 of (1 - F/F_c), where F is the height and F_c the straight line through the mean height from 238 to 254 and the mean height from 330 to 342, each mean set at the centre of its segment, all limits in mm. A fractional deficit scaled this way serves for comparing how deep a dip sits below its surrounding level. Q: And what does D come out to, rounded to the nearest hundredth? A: -0.64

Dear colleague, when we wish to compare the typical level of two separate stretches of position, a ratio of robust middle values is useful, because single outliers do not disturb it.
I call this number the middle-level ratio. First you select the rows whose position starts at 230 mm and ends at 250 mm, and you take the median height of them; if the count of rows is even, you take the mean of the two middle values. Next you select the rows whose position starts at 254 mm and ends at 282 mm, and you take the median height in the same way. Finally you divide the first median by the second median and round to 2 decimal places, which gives 1.02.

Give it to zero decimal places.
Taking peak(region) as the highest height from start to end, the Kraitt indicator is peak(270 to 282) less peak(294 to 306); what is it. -4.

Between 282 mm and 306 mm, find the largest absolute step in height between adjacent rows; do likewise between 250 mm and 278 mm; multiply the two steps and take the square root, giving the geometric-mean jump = 5.29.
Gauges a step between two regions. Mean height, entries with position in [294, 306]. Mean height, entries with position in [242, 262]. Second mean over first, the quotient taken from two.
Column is 1.018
